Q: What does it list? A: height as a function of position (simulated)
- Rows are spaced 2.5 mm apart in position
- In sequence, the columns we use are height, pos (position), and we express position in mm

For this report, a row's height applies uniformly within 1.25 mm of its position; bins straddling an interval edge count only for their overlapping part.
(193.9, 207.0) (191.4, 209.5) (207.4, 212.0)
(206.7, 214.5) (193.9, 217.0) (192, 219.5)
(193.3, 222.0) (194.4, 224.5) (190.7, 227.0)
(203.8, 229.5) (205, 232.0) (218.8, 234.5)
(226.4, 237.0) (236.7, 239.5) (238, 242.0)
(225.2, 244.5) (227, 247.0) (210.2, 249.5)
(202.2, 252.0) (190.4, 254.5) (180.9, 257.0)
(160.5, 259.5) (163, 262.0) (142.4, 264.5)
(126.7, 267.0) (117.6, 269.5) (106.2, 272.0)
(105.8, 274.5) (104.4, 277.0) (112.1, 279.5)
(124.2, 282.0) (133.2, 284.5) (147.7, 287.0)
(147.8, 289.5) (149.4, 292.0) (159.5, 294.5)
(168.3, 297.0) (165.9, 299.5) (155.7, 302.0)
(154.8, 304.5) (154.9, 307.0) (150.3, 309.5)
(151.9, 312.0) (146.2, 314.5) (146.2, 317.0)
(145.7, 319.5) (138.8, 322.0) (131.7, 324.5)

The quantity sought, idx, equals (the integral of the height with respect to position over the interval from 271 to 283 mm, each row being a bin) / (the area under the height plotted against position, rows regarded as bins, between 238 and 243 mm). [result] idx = 1.1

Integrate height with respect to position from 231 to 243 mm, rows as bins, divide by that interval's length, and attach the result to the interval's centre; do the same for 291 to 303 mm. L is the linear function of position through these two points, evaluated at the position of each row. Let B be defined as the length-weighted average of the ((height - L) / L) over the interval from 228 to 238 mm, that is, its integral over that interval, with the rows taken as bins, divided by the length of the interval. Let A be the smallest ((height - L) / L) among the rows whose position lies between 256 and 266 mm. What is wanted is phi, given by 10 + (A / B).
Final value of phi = 13.7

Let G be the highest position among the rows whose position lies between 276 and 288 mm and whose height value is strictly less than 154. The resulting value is 287.0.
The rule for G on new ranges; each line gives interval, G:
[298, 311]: 309.5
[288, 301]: 292.0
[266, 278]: 277.0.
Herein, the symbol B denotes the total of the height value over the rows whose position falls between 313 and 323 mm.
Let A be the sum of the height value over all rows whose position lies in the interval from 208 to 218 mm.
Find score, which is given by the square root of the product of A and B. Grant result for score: 679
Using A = 799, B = 577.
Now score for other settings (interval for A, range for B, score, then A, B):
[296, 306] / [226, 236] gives 726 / 645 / 818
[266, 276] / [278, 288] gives 486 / 456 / 517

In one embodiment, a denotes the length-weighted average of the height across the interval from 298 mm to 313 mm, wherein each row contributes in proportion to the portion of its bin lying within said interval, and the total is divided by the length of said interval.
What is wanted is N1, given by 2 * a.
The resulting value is 312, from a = 156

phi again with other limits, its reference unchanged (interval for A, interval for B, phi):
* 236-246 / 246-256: 9.7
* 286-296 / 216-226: 10.7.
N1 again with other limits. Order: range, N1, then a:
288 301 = 316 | 158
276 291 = 258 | 129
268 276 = 220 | 110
